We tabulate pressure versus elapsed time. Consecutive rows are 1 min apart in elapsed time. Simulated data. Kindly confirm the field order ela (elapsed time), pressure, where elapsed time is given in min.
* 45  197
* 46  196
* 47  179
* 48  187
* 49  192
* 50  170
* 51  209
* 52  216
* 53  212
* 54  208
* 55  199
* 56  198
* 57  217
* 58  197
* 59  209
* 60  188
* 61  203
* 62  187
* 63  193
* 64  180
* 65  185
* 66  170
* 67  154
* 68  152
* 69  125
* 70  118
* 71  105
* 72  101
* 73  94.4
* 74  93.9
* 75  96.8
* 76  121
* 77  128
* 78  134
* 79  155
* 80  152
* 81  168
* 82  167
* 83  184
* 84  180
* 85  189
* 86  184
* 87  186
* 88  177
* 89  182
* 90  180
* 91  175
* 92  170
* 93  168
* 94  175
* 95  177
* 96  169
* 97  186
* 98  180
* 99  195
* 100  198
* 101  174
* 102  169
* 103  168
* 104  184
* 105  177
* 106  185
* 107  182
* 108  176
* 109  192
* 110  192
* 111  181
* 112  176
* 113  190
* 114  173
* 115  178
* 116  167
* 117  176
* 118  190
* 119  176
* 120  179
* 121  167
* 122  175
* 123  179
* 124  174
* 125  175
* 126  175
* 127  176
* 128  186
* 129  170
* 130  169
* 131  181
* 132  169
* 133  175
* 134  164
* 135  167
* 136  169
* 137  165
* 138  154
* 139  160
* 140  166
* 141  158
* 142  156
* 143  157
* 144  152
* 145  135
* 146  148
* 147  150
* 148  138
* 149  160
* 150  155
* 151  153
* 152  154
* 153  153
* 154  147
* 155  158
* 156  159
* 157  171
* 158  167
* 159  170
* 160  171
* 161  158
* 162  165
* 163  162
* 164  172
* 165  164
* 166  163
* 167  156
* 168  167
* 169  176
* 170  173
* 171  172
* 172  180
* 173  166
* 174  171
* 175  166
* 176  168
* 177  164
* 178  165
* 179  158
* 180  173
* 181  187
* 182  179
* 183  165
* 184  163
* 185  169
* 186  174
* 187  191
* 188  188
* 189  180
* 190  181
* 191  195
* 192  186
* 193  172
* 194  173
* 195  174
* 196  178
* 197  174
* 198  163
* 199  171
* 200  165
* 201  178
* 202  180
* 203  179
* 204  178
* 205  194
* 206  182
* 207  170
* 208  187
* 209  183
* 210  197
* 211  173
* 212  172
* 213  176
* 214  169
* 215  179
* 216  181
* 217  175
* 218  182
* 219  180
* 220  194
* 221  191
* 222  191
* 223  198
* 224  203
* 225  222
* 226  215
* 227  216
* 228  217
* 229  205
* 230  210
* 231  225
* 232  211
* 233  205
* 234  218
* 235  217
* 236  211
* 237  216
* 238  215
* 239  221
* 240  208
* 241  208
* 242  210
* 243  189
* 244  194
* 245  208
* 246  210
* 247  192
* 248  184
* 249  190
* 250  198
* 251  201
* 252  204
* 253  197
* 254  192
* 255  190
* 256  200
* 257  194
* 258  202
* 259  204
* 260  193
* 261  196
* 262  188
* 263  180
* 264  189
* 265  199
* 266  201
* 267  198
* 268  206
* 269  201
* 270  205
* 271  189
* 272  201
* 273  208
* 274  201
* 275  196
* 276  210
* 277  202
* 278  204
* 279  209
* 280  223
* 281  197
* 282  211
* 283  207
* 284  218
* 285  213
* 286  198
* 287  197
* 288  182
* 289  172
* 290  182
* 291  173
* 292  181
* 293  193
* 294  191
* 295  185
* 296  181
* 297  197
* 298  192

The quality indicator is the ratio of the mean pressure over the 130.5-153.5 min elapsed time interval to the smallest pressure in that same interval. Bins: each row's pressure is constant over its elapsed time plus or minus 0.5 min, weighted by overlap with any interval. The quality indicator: 1.172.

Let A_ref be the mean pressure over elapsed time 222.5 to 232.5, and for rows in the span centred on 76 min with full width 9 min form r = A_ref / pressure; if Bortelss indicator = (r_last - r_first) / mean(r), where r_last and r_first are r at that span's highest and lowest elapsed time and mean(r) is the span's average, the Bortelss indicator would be -0.38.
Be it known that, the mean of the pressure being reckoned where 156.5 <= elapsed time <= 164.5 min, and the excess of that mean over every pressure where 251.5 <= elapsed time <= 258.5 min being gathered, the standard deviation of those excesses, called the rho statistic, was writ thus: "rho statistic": 5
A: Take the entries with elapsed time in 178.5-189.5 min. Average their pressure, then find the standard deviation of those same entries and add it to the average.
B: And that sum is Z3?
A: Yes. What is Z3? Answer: 186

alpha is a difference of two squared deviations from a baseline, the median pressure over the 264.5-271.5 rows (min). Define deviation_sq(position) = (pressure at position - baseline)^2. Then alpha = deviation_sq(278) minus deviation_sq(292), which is -391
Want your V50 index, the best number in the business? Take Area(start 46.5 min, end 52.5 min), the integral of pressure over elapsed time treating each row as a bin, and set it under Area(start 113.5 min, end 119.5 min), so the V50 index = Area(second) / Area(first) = 0.92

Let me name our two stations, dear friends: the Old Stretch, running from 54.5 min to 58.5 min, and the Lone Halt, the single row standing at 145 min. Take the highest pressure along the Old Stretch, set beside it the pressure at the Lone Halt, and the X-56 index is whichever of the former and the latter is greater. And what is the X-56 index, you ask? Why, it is 217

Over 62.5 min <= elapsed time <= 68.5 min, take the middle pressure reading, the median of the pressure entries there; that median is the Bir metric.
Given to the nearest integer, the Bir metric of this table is 175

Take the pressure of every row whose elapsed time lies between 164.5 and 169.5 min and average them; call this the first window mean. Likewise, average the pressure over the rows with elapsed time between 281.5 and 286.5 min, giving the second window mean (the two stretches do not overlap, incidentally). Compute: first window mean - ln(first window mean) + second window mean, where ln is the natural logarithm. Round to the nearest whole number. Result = 369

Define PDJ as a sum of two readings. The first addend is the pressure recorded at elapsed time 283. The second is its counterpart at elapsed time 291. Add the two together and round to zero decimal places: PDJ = 380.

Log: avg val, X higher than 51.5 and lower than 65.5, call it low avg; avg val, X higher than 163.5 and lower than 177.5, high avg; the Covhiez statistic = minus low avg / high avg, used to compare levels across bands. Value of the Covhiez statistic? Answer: -1.18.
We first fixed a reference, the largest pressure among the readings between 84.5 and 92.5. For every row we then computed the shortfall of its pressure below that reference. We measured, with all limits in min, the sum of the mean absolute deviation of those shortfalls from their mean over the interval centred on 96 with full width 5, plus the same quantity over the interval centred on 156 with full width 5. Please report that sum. 11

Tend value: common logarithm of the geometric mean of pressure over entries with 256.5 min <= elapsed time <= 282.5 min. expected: 2.30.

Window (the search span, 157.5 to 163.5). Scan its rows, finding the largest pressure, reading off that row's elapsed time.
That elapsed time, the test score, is 160 min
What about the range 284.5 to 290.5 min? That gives 285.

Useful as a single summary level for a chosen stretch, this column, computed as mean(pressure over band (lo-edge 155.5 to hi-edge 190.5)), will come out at 170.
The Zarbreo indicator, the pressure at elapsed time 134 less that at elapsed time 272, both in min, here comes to -37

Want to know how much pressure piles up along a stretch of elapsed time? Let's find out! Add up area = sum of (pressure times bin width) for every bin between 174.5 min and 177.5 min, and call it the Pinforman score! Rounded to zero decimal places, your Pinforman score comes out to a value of 498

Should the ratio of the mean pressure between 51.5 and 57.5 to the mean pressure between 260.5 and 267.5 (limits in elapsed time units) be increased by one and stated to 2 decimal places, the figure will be 2.08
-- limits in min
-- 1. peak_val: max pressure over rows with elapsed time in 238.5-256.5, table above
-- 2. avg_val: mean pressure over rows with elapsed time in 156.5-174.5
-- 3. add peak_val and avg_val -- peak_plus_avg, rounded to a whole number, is 389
